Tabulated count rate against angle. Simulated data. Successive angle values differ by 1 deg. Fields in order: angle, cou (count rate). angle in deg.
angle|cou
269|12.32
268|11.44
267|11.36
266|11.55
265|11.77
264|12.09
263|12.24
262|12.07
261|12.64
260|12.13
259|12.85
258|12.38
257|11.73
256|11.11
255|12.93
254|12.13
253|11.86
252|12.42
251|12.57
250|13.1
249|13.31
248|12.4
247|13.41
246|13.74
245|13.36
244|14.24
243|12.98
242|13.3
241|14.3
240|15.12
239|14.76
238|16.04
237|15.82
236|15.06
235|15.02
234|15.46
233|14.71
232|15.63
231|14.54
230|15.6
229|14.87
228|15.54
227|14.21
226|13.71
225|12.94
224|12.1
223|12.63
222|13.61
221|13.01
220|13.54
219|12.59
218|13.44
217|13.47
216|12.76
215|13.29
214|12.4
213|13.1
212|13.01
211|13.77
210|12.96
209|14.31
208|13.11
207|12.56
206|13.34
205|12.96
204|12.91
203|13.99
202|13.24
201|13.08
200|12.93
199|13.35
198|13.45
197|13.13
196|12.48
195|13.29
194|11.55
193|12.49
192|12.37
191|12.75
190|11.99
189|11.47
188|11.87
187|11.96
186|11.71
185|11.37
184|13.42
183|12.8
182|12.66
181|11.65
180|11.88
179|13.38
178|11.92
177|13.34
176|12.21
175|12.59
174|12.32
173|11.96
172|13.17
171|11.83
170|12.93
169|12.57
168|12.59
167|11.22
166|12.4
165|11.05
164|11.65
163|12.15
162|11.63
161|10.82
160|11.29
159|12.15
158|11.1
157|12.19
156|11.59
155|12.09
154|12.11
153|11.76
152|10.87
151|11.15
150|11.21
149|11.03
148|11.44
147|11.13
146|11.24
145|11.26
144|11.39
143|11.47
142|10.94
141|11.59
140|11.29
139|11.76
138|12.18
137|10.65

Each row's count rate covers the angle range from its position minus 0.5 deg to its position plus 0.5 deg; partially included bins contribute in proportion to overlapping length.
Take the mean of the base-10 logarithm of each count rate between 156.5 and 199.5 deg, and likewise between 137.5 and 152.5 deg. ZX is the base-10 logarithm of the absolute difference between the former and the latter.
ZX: -1.48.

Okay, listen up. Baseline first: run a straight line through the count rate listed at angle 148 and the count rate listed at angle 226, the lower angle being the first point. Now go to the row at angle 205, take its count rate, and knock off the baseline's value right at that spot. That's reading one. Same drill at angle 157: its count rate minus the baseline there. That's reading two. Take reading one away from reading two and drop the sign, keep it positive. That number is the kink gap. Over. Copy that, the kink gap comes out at 0.63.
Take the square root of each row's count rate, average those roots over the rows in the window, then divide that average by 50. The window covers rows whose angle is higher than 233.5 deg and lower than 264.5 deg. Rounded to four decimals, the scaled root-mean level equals 0.0729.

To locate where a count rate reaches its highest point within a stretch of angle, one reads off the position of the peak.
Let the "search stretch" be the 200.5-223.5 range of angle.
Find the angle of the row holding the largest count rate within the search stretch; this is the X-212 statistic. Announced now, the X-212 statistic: 209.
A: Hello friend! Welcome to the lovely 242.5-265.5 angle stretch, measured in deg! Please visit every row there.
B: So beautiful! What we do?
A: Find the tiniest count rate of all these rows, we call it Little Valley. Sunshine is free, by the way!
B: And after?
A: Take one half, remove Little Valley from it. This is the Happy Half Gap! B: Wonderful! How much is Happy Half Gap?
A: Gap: -10.6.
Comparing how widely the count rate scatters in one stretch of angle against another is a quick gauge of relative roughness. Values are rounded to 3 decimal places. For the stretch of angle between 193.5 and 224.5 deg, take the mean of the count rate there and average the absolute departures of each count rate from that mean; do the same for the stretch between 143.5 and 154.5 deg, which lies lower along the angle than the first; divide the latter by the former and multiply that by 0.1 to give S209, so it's 0.063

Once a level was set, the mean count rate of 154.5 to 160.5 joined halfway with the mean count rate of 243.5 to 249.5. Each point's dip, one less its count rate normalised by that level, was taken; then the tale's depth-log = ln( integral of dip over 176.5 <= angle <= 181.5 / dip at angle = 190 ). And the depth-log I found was 0.2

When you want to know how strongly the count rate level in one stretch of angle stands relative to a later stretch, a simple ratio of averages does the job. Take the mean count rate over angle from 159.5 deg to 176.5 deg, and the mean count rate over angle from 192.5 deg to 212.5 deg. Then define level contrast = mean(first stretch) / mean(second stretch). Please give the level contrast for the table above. 0.918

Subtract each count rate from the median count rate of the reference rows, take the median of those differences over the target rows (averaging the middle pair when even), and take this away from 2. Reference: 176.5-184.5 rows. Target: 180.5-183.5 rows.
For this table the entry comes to 1.9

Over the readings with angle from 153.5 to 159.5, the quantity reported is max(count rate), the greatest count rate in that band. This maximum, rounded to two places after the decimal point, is 12.19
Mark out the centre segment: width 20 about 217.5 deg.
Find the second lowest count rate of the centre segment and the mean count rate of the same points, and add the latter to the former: 25.6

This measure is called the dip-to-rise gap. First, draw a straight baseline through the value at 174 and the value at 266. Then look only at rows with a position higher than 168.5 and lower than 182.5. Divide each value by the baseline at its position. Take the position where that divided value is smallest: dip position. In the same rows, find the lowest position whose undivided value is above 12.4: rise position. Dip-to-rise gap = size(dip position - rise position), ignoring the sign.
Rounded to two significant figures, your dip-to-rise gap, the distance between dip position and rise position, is 12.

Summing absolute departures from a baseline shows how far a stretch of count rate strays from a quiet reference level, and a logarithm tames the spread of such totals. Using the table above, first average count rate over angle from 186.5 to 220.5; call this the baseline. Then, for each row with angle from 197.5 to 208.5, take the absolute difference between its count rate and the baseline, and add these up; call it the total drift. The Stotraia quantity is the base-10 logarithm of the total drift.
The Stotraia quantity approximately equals 0.6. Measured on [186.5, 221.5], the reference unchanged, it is 1.2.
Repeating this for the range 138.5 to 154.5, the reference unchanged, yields 1.4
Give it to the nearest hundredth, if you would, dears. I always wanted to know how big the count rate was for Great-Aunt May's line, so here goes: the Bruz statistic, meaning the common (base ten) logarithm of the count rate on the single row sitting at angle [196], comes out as 1.10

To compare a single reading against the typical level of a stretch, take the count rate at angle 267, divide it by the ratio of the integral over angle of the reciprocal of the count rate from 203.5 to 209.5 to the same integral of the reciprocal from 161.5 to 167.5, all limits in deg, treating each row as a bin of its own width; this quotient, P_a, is 12.8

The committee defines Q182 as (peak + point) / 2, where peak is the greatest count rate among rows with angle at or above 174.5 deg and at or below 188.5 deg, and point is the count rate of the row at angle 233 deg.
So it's 14.1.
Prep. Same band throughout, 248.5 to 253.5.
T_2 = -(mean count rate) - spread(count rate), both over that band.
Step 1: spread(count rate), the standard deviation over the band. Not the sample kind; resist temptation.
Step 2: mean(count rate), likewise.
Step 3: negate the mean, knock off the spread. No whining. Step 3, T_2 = -13.2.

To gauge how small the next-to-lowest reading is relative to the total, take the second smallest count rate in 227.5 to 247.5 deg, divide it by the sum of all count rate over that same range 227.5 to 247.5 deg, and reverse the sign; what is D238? -0.0453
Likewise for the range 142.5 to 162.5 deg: -0.0475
